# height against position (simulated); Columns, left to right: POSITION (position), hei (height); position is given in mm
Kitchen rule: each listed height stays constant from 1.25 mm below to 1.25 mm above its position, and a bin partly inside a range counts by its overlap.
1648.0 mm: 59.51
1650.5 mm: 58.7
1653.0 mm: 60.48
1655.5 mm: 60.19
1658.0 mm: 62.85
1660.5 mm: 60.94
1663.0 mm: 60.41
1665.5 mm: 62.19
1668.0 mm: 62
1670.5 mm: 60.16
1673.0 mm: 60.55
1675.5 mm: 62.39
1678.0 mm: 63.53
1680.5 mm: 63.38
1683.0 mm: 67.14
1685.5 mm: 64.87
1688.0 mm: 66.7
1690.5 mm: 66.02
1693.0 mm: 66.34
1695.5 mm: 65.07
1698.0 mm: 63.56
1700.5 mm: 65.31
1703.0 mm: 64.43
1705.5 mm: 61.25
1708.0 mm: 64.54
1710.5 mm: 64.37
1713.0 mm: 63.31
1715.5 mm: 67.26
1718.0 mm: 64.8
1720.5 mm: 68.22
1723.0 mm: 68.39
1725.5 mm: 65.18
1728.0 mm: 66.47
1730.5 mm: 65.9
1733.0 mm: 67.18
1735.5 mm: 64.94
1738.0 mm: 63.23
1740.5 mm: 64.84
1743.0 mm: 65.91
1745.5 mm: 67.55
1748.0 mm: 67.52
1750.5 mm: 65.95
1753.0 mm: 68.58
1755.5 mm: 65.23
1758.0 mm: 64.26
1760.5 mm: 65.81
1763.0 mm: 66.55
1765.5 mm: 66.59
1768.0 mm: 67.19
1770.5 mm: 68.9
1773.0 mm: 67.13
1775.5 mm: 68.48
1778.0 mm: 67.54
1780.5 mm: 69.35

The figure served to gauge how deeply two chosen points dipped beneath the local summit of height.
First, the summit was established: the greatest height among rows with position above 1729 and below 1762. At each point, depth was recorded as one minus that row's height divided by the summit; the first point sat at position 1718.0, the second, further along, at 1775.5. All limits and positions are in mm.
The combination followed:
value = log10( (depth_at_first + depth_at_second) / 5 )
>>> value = -1.95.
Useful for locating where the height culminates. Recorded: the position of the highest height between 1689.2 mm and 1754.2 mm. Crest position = 1753.0 mm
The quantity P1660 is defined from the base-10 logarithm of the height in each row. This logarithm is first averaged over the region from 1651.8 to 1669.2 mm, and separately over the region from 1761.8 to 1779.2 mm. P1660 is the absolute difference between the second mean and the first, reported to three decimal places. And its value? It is 0.042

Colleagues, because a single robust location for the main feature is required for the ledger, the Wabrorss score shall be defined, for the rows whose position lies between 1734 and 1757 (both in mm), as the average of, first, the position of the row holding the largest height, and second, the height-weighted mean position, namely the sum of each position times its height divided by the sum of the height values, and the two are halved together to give 1749.3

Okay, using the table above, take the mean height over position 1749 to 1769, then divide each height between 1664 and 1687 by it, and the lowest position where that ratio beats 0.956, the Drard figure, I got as 1678.0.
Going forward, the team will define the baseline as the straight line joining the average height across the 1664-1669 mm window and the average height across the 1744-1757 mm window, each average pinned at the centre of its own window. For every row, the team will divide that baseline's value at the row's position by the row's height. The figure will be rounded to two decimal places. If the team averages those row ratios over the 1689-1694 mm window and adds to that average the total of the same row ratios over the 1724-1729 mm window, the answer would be 2.95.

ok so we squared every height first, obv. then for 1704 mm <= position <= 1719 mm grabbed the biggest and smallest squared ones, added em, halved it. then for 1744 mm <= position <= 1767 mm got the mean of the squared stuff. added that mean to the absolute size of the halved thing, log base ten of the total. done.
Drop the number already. 3.932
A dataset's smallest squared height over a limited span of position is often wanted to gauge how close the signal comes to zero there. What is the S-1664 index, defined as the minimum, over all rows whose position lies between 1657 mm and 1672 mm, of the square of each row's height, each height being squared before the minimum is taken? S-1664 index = 3619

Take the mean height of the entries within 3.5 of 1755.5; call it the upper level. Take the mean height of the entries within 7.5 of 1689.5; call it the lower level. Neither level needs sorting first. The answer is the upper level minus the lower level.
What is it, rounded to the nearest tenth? 0.0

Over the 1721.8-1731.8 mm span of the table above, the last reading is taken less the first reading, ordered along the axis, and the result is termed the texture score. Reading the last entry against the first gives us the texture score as -2.5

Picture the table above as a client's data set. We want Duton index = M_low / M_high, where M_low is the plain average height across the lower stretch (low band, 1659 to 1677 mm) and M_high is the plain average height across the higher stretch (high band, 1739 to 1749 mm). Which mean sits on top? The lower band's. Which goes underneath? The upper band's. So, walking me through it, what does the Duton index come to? 0.92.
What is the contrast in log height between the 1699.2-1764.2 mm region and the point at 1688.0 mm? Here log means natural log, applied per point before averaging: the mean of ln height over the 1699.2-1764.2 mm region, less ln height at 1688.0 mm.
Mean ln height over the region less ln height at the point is -0.02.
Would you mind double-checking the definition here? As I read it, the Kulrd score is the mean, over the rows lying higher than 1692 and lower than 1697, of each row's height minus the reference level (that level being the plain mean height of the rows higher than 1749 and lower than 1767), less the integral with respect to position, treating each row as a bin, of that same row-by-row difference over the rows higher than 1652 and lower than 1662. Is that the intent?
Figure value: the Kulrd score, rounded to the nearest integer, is 50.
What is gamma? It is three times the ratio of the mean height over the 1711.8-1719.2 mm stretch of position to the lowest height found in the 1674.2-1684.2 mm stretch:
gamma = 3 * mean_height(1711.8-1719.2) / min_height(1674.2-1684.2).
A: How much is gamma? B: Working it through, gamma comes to 3.13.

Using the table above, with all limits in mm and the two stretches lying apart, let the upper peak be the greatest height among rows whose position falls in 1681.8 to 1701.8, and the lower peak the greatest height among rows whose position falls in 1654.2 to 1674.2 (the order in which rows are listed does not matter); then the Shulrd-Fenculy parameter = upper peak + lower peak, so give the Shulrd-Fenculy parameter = 130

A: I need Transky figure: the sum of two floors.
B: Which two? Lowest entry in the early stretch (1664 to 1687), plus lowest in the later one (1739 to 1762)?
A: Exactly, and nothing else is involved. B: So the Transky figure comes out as 124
